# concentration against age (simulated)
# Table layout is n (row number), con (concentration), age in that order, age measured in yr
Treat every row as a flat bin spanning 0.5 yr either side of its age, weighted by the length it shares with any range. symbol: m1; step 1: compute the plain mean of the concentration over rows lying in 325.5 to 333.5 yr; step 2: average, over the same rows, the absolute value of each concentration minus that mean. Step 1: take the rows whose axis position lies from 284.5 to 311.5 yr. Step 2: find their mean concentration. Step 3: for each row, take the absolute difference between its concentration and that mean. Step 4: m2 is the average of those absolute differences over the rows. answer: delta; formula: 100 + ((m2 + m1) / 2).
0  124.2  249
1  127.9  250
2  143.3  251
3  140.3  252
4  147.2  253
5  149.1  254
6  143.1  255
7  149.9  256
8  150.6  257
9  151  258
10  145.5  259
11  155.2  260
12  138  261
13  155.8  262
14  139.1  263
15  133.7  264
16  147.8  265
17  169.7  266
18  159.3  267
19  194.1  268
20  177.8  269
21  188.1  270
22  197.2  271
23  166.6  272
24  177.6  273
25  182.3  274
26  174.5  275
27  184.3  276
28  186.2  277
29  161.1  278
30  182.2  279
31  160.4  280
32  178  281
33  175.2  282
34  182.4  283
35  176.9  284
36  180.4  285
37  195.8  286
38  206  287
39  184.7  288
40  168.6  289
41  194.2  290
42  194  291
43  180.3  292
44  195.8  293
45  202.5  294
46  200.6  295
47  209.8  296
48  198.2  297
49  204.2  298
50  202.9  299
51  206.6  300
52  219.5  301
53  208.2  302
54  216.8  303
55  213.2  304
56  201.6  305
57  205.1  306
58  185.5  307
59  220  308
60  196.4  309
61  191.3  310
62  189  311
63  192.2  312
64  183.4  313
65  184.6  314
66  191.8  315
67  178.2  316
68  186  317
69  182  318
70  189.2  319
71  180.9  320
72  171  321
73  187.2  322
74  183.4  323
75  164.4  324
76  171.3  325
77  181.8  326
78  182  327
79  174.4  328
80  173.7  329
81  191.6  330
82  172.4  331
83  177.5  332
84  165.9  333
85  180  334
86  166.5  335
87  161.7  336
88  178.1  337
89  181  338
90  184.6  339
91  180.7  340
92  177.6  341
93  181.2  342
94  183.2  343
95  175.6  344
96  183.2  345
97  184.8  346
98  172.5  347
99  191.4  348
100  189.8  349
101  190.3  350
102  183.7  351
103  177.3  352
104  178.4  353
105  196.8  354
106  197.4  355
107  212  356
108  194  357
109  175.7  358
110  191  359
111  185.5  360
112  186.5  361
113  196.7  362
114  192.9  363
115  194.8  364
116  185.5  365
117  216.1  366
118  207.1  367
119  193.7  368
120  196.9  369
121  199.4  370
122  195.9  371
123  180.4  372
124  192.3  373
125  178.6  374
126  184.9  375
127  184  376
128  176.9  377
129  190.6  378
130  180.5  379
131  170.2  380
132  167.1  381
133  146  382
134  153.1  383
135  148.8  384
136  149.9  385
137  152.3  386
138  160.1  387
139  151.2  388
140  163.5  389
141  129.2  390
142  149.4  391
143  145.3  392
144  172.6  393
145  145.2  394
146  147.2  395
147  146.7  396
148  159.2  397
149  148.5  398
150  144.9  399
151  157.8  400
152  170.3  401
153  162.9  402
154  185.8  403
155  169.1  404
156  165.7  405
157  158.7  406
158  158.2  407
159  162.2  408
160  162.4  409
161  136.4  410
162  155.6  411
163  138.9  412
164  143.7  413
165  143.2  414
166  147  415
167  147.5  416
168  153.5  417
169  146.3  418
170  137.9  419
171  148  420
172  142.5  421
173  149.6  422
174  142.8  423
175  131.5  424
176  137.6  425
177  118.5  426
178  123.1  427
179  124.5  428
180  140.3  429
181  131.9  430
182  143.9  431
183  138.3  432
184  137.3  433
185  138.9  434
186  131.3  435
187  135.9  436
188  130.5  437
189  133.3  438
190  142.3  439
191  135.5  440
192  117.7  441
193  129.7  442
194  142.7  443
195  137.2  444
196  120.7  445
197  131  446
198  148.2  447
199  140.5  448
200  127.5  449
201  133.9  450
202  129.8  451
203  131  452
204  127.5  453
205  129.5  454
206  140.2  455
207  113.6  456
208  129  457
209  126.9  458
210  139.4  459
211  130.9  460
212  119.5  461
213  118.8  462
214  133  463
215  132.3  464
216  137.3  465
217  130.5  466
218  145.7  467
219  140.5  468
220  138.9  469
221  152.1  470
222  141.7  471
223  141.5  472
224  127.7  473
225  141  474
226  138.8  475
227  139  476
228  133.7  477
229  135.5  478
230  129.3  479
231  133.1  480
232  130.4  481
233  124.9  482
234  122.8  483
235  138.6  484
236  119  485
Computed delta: 108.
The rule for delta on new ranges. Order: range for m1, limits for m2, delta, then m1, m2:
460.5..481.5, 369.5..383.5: 109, 6.1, 11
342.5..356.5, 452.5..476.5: 108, 8.1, 7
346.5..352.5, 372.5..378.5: 106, 6.3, 5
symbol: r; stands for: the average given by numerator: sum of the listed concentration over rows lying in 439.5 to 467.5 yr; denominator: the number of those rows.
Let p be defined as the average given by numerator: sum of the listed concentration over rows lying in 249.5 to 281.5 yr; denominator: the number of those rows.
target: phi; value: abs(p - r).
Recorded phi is 30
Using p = 161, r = 131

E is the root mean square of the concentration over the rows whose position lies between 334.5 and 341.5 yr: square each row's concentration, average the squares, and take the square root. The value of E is 176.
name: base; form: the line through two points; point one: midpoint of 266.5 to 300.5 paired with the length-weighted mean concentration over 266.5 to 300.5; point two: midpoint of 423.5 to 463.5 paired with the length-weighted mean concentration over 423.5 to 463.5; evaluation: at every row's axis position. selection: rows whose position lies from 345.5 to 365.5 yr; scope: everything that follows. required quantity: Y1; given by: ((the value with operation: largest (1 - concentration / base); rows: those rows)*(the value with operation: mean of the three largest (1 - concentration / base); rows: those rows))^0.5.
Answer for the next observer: 0.061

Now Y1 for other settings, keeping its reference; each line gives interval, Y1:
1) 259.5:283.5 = 0.299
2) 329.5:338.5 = 0.031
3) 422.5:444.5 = 0.129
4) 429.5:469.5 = 0.107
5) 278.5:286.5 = 0.110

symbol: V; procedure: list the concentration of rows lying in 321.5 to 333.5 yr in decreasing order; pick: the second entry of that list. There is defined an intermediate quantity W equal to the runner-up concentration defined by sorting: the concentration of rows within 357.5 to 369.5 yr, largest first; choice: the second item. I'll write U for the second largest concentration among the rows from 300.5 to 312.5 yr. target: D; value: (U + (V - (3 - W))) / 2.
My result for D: 305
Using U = 219.5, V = 187.2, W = 207.1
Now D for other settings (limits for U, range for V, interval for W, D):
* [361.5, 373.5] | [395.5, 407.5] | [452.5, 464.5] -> 257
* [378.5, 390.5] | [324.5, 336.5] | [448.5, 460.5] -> 244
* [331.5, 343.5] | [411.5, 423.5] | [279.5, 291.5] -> 263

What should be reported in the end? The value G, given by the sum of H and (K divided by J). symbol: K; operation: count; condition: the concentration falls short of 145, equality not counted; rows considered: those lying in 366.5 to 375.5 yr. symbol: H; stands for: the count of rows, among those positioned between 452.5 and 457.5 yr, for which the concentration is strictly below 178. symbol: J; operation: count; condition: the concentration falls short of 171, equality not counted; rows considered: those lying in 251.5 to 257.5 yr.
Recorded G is 5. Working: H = 5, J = 6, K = 0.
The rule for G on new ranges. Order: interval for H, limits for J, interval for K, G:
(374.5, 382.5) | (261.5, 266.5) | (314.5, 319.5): 4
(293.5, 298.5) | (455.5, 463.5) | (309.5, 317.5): 0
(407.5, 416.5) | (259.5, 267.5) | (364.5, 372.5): 9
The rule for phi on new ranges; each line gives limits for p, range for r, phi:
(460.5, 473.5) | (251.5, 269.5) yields 17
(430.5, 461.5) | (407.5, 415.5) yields 16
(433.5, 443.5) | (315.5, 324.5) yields 46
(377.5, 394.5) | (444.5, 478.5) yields 24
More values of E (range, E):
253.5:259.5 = 148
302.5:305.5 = 211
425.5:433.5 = 133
